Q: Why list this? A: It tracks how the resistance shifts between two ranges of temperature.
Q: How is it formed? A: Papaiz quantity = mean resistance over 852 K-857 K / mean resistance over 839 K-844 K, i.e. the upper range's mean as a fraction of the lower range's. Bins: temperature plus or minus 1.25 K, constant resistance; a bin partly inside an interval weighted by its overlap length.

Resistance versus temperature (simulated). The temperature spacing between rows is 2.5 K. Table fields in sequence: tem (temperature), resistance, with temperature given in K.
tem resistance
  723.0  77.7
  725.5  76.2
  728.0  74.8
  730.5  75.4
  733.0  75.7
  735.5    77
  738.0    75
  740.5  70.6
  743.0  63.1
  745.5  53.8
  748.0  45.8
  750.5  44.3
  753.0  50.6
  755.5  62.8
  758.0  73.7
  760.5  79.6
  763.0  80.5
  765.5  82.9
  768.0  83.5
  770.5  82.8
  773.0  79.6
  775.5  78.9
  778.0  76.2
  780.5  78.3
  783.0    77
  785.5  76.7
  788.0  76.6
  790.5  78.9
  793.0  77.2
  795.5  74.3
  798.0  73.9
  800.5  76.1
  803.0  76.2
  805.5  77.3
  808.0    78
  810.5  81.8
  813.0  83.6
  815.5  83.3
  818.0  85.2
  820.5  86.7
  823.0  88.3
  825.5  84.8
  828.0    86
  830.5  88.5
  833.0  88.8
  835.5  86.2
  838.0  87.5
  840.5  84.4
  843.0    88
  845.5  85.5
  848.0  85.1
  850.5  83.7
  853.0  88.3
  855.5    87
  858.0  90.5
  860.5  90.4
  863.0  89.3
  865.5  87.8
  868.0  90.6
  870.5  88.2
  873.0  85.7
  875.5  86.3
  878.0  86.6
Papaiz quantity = 1.02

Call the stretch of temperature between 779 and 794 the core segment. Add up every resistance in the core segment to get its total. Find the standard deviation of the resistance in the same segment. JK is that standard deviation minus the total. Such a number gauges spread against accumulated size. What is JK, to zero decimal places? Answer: -464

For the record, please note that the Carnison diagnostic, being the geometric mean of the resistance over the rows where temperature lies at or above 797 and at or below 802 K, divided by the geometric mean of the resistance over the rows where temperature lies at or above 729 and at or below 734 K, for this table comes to 0.99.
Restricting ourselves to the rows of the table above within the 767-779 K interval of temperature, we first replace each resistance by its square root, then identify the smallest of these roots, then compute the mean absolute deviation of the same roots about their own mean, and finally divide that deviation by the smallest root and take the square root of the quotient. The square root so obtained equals 0.123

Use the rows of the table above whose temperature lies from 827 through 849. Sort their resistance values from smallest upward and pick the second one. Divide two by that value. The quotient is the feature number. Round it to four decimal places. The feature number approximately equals 0.0235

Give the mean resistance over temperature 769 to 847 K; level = 81.5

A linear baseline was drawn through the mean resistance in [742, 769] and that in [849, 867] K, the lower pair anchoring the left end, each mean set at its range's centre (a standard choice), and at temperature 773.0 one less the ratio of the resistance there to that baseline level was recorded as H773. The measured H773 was -0.15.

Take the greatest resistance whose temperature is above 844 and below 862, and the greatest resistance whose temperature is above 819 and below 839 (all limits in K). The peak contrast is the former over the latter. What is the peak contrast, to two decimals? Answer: 1.02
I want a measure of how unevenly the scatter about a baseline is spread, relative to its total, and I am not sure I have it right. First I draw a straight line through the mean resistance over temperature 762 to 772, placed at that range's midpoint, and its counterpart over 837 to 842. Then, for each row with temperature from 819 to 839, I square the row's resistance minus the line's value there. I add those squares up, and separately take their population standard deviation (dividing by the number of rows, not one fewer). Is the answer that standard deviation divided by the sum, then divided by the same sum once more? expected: 0.0034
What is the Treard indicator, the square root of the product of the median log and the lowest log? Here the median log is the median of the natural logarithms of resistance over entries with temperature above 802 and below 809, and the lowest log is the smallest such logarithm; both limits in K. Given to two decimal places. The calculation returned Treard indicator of 4.34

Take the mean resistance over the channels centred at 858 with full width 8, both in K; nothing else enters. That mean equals 89.3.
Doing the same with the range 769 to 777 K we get 80.4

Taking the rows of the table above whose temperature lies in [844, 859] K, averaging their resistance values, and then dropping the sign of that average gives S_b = 87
